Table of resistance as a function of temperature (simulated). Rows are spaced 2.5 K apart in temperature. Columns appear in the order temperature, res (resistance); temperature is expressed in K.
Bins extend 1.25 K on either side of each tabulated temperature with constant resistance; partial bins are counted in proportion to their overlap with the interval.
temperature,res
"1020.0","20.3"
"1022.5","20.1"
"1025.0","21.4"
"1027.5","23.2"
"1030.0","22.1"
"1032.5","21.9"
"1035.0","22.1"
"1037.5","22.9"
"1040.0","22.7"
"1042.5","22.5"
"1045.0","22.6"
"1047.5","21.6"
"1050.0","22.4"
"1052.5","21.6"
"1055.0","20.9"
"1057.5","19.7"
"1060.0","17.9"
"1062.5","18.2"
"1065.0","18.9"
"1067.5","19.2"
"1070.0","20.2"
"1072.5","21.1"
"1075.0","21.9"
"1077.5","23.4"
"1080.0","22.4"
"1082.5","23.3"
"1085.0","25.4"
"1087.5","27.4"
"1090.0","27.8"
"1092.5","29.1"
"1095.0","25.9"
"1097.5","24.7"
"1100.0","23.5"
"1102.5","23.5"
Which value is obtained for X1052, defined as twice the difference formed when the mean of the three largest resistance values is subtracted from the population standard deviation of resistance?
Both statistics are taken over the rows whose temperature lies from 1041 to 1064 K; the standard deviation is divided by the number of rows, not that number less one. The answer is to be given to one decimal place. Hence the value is -41.6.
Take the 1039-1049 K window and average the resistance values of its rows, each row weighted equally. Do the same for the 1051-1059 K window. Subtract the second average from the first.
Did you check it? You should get 2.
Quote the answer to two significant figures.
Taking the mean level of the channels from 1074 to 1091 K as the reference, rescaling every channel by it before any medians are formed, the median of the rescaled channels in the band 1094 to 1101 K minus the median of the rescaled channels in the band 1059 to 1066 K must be 0.27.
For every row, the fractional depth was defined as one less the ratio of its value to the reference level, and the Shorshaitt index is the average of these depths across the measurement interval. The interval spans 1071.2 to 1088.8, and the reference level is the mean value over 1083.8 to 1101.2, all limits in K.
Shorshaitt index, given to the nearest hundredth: 0.10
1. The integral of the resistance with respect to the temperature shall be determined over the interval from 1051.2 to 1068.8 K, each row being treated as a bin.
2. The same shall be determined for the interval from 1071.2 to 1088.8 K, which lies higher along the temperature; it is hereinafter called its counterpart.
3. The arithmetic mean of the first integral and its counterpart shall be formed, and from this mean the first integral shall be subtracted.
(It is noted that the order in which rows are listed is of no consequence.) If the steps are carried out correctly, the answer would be 36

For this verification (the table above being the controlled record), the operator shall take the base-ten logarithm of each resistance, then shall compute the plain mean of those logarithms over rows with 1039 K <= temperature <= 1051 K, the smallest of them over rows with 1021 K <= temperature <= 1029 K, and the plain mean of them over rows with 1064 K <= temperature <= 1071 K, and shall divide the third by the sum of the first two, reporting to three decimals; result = 0.486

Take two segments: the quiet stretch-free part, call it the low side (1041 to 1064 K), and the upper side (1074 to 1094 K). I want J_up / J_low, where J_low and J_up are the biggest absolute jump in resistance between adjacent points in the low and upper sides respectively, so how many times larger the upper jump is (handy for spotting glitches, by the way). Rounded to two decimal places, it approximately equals 1.17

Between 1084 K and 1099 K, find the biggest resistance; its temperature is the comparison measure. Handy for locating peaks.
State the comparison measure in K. 1092.5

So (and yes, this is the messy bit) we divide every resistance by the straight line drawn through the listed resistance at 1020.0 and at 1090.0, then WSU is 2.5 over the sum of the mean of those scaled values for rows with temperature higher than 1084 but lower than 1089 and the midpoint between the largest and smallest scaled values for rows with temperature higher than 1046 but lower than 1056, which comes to 1.33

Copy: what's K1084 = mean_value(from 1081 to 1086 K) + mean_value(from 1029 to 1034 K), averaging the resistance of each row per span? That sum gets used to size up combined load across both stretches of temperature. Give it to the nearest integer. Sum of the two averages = 46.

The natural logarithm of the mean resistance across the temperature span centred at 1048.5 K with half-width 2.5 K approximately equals 3.09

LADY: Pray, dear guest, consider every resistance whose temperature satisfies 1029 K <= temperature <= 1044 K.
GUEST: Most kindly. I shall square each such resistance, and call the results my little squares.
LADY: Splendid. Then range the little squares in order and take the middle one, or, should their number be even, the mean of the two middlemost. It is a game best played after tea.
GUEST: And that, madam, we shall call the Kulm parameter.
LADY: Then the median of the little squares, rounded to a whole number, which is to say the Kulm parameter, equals 497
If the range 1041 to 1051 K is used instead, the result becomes 504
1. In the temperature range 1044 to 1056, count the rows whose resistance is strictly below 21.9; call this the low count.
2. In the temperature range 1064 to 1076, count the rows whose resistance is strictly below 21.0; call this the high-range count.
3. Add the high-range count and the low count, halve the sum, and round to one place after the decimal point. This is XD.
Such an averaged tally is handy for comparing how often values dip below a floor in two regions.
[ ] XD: 3.0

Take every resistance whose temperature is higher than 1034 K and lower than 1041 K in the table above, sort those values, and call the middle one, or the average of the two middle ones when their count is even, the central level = 22.7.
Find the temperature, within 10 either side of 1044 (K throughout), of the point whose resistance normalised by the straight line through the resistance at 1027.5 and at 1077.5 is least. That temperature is 1052.5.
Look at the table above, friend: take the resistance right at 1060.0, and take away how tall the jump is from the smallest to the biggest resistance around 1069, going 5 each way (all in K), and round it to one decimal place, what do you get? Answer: 15.7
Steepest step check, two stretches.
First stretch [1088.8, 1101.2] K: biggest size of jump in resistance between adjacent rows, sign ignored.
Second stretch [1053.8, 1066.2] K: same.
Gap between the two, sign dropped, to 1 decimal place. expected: 1.4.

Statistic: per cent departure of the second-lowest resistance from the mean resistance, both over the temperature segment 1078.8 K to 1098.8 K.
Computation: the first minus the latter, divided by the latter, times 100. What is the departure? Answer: -10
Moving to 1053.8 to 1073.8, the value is -7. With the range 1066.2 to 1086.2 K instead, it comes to -9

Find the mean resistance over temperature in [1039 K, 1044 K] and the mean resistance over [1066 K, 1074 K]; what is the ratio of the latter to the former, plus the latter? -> 21.1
